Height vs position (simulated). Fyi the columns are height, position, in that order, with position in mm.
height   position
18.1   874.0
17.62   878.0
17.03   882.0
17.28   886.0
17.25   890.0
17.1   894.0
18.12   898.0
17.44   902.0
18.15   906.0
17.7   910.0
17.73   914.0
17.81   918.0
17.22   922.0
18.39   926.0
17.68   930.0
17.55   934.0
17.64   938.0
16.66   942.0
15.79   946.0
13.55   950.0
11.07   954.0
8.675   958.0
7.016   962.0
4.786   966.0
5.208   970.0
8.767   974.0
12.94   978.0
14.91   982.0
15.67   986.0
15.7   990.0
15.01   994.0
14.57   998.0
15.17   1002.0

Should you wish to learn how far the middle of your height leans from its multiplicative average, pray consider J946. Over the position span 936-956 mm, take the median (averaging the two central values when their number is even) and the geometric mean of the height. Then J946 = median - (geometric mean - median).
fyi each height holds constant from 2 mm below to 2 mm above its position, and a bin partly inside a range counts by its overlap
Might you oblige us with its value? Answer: 16.8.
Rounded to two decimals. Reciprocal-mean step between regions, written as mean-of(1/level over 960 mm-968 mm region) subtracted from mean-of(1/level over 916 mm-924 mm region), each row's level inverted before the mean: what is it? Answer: -0.12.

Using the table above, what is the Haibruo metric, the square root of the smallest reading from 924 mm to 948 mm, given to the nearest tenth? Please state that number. 4.0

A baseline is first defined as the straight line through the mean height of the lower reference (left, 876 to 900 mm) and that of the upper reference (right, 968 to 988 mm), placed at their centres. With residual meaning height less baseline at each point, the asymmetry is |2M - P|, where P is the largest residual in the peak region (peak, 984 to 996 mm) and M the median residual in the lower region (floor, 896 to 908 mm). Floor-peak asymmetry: 2.2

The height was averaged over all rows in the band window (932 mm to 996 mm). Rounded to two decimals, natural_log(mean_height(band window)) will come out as 2.53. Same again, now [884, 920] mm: 2.87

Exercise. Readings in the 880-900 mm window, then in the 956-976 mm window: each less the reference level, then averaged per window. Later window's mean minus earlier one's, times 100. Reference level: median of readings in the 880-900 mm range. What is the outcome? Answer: -1047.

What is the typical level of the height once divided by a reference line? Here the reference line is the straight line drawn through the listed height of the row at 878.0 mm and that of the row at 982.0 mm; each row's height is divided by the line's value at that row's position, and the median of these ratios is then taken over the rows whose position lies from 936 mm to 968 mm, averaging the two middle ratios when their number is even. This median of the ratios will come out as 0.78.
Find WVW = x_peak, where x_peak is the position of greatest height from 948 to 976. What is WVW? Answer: 950.0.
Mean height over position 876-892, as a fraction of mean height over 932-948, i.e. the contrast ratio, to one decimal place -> 1.0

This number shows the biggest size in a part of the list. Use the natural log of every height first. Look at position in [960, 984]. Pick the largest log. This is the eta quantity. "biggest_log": 2.70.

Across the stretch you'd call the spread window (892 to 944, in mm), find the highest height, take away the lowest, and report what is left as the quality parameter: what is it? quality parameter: 1.7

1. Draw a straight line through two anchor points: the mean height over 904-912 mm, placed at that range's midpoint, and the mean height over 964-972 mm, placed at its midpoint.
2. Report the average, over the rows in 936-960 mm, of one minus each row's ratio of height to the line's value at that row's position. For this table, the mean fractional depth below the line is -0.48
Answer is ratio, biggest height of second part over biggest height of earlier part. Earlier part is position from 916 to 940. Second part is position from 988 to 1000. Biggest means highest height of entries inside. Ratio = 0.85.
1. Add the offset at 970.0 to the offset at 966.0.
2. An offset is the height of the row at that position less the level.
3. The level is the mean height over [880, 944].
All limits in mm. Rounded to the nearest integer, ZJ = -25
